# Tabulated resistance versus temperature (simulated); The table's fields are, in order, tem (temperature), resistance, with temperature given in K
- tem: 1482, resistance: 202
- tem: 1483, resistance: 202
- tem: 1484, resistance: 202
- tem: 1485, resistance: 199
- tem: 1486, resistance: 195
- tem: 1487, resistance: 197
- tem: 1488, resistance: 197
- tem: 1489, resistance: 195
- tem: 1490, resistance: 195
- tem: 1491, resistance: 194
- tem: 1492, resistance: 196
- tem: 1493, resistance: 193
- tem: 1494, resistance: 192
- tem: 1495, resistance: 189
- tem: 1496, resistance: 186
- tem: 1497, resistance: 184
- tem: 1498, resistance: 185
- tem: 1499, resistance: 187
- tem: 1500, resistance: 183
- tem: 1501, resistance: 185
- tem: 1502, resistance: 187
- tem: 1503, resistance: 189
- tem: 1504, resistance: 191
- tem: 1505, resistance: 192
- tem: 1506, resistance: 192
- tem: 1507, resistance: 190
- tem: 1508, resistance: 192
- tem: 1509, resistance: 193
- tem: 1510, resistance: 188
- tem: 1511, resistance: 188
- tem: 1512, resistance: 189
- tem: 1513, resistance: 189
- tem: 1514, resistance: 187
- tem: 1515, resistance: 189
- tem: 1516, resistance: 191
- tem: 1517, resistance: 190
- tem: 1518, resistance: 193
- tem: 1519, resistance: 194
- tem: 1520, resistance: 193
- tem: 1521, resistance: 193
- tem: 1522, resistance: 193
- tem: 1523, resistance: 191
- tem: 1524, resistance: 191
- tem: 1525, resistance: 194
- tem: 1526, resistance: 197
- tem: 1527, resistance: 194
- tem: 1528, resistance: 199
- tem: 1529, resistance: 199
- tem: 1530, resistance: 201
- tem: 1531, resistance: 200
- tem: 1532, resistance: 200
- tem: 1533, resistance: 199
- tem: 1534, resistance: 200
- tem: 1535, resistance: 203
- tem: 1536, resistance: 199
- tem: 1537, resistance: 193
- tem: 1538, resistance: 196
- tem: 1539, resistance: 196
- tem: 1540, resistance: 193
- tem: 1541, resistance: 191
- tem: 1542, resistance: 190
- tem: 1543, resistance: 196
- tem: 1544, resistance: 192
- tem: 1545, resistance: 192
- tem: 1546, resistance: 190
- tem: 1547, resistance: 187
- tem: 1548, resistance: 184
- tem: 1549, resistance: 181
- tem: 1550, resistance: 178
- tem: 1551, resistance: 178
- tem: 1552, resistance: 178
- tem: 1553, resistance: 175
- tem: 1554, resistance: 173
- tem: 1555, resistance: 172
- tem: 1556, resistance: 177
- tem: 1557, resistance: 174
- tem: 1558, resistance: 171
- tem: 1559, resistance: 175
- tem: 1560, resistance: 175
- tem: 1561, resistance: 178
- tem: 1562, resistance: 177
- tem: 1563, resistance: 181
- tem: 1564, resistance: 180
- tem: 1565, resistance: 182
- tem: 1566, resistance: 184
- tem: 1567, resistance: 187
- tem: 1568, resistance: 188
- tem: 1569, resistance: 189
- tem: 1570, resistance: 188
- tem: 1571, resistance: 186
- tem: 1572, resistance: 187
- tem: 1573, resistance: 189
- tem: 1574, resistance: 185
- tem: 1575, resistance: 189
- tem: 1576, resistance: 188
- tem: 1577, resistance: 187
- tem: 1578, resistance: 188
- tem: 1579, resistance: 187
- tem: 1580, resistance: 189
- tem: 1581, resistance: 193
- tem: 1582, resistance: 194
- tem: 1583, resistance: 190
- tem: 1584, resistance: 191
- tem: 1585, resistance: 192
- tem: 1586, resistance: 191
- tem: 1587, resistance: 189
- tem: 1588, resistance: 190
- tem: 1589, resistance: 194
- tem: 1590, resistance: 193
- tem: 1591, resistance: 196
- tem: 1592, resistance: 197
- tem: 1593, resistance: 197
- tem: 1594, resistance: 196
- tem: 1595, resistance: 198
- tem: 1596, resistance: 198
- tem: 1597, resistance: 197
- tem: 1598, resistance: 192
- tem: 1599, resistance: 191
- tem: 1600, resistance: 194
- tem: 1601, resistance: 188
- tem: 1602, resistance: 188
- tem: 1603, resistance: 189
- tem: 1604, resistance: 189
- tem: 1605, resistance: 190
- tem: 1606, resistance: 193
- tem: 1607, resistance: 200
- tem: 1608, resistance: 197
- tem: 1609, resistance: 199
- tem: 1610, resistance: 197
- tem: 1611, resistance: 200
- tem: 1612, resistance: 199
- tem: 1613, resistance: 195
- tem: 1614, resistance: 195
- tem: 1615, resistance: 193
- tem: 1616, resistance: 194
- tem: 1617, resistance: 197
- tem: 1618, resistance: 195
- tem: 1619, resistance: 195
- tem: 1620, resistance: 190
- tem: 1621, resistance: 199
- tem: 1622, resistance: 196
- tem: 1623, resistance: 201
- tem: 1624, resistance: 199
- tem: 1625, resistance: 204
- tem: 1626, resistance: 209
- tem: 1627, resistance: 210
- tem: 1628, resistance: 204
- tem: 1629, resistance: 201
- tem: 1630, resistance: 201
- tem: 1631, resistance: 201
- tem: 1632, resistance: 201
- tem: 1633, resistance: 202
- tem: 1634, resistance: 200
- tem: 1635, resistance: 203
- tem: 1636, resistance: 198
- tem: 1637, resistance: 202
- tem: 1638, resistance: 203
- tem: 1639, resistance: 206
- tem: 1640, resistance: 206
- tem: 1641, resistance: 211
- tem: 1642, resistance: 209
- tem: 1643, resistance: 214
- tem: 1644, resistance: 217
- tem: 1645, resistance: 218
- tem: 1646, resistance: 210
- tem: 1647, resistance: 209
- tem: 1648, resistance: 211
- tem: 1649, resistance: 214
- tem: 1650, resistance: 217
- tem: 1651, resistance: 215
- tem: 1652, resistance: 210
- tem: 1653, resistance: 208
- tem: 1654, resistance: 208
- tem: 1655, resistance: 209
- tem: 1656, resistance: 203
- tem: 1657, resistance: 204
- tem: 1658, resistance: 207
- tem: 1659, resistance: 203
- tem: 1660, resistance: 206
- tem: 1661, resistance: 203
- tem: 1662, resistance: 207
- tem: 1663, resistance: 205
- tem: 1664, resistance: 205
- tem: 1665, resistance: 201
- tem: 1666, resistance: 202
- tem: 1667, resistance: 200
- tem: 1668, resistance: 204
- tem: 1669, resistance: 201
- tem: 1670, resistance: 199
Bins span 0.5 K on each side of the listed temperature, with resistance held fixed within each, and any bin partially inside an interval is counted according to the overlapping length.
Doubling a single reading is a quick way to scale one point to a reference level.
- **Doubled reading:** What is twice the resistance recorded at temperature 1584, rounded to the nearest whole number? 382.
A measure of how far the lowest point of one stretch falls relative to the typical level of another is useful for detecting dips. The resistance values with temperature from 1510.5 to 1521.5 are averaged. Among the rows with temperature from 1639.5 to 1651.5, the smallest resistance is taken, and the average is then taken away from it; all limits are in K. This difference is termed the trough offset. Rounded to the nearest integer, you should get 15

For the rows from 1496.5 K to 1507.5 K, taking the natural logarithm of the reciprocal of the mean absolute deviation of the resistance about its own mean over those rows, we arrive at -1.0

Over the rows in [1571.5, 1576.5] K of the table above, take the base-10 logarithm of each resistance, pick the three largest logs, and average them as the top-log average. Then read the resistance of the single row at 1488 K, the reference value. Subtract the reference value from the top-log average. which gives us -195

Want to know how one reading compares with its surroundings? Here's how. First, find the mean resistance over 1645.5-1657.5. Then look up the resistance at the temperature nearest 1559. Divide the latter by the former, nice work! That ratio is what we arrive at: 0.83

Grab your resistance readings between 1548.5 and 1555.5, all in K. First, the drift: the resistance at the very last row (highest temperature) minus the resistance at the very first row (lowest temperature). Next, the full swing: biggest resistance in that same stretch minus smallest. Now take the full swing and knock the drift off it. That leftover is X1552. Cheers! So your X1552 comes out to 18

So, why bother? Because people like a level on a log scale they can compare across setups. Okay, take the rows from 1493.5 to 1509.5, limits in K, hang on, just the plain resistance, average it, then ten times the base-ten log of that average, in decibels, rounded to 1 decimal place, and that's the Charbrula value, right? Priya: 22.8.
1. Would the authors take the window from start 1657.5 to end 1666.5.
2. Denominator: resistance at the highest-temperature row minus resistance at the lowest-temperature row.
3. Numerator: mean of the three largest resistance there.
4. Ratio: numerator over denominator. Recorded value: -41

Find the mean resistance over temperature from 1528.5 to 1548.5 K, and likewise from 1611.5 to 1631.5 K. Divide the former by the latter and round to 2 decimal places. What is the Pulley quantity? 0.98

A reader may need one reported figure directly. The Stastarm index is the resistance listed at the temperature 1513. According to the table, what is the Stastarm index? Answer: 189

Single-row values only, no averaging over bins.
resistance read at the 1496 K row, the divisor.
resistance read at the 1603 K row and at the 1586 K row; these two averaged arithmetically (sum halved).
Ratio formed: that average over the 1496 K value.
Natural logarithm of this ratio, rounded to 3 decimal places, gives 0.021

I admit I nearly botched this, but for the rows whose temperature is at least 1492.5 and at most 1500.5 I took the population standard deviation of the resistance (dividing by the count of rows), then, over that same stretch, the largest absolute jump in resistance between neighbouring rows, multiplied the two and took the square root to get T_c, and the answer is 3.7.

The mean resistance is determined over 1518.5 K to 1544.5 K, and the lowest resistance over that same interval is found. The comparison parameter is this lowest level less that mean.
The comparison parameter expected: -5.7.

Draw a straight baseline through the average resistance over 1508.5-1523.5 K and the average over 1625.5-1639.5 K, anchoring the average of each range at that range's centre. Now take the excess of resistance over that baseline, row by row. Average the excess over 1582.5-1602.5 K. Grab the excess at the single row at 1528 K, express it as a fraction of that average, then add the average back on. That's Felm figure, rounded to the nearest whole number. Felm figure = -7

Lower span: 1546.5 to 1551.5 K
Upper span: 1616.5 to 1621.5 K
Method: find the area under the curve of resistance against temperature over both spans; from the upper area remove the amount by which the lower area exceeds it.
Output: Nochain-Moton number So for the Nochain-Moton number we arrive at 1044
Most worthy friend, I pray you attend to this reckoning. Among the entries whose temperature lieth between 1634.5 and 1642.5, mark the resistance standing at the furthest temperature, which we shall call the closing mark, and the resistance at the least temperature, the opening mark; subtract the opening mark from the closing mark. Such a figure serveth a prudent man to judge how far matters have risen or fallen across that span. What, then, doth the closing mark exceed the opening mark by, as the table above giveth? 6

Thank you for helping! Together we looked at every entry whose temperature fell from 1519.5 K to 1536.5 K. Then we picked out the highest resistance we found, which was 203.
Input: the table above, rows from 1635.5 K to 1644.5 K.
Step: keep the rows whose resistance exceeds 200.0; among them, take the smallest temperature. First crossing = 1637 K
